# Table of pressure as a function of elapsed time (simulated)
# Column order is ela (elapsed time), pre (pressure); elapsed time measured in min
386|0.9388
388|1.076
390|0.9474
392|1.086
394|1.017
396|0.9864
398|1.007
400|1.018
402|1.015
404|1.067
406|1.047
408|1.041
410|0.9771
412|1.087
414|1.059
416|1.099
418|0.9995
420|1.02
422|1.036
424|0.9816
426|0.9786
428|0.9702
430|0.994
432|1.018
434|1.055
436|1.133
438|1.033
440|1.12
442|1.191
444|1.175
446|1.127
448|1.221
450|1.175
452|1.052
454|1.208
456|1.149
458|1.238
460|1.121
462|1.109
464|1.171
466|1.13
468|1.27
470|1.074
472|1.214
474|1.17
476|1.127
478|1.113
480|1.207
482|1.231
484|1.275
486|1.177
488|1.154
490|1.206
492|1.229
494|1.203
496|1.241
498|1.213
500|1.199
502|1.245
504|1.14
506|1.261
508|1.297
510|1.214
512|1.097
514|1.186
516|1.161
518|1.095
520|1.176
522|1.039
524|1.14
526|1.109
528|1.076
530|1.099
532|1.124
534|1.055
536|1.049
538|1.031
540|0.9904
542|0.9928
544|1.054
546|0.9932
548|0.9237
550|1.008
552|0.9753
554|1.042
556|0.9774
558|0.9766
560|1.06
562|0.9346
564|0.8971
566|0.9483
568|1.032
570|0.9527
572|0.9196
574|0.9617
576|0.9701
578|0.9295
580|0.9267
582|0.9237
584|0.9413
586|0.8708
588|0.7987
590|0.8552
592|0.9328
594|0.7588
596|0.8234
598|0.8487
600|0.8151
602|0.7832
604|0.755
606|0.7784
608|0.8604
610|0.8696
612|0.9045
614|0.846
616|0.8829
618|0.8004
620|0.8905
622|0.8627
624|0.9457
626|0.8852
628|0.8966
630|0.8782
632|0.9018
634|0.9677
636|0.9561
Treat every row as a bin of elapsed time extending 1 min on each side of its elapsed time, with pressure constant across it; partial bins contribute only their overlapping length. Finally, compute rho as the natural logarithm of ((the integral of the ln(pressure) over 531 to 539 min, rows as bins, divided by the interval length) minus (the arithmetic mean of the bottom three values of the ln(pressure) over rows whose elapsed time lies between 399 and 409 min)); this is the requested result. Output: -3.3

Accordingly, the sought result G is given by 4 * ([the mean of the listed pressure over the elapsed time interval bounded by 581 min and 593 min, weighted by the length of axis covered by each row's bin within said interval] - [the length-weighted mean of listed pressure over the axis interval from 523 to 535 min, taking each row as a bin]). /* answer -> -0.9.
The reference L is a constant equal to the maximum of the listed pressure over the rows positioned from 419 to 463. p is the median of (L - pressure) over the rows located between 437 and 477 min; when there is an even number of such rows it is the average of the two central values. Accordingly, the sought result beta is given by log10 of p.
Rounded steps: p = 0.08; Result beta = -1.11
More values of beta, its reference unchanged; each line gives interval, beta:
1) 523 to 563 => -0.70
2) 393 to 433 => -0.66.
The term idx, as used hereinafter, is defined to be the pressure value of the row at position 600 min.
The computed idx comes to 0.8151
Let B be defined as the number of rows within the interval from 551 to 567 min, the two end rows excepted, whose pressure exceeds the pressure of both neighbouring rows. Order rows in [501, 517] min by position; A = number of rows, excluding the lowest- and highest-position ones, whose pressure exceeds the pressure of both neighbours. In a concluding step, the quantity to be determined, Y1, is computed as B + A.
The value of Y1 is 4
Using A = 2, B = 2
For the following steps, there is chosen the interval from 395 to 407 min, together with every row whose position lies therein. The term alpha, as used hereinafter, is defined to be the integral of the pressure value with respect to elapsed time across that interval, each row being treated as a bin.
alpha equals 12.3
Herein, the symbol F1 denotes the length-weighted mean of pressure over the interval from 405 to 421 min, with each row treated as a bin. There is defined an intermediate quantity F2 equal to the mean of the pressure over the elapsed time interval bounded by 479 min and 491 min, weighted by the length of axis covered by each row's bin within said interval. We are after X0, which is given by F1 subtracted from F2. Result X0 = 0.2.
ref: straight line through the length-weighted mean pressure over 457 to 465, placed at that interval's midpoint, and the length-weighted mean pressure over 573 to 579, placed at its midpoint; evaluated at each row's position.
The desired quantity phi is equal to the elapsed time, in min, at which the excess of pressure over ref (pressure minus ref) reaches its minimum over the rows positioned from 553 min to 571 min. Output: 564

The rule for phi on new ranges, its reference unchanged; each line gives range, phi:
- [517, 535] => 522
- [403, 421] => 410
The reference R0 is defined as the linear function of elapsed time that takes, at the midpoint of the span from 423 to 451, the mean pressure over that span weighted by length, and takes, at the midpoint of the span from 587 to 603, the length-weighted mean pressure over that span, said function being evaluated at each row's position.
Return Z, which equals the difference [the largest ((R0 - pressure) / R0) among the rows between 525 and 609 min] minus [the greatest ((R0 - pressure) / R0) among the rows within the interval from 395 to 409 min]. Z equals -0.06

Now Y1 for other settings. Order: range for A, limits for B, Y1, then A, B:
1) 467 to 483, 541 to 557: 4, 1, 3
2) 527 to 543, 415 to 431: 2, 1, 1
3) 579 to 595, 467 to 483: 3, 2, 1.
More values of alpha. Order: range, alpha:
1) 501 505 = 4.8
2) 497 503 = 7.3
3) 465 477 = 14.0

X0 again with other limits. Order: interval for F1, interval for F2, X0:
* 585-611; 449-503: 0.4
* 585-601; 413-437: 0.2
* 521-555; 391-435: 0.0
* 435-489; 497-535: 0.0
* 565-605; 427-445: 0.2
